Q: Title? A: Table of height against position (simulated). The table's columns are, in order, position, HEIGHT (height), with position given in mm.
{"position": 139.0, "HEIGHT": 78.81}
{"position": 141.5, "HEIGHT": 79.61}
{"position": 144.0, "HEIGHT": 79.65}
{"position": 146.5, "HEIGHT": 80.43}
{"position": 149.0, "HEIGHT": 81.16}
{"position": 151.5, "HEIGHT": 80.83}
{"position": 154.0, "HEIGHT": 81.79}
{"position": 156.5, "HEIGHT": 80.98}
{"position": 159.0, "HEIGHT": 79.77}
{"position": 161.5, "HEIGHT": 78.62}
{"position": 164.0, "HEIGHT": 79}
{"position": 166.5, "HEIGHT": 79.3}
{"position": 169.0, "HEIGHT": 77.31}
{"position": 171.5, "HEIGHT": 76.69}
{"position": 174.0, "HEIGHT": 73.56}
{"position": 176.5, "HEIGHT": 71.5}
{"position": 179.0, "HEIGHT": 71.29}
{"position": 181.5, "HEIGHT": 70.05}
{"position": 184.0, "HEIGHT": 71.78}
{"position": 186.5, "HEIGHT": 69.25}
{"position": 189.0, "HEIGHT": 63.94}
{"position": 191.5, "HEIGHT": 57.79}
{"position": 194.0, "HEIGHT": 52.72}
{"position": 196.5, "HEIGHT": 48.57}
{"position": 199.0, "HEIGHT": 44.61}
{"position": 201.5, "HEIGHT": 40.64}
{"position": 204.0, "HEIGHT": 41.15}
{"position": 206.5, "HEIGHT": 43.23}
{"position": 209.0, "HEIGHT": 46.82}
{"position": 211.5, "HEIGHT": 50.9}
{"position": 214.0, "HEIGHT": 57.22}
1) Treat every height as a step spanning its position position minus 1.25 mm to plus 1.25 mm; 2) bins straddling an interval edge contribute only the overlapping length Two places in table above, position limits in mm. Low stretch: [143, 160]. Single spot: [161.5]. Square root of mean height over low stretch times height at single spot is 80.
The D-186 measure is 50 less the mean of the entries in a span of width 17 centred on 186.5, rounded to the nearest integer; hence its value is -15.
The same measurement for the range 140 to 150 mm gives -30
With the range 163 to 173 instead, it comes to -28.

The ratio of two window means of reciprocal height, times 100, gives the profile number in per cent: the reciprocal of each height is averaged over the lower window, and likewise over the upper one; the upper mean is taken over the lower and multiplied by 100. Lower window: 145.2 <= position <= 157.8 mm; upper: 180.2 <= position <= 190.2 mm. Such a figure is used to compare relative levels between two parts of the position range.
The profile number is 118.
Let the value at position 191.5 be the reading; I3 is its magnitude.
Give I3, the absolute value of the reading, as 57.8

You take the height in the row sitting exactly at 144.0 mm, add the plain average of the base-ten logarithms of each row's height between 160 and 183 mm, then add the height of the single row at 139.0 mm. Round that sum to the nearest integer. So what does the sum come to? 160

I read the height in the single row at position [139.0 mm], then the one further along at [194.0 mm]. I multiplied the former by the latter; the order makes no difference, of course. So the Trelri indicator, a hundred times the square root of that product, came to 6446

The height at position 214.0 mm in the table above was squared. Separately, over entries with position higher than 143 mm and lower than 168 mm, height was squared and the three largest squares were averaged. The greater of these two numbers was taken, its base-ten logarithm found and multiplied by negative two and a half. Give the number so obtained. -9.55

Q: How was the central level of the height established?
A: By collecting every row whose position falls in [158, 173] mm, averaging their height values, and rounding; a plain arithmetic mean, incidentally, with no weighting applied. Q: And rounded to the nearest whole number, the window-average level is 78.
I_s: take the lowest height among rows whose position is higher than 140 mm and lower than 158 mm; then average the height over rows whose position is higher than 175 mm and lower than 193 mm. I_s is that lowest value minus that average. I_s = 12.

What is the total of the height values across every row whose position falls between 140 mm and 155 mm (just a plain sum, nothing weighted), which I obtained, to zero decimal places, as 483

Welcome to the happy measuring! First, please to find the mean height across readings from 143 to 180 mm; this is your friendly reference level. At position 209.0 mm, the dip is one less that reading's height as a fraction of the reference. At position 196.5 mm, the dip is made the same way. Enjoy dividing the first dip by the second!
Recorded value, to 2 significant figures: 1.1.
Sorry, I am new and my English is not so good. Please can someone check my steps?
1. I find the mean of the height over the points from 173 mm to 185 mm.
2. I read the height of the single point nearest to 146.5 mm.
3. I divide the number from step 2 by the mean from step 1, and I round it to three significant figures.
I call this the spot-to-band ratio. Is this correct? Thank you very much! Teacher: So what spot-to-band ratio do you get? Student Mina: 1.12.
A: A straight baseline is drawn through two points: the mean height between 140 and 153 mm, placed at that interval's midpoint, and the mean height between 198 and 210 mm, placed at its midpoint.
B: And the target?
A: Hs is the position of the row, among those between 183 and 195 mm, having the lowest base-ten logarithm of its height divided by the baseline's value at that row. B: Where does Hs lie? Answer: 194.0 mm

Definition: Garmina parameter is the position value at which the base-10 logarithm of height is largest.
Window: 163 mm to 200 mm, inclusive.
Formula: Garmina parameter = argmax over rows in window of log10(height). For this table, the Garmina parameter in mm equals 166.5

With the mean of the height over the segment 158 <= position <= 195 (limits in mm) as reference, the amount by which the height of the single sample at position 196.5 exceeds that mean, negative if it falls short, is -23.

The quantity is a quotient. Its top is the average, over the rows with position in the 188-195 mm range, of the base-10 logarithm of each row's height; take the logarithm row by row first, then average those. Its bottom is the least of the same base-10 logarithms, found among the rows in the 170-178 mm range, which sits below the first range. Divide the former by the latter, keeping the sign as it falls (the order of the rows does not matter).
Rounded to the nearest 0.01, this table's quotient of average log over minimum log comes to 0.95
